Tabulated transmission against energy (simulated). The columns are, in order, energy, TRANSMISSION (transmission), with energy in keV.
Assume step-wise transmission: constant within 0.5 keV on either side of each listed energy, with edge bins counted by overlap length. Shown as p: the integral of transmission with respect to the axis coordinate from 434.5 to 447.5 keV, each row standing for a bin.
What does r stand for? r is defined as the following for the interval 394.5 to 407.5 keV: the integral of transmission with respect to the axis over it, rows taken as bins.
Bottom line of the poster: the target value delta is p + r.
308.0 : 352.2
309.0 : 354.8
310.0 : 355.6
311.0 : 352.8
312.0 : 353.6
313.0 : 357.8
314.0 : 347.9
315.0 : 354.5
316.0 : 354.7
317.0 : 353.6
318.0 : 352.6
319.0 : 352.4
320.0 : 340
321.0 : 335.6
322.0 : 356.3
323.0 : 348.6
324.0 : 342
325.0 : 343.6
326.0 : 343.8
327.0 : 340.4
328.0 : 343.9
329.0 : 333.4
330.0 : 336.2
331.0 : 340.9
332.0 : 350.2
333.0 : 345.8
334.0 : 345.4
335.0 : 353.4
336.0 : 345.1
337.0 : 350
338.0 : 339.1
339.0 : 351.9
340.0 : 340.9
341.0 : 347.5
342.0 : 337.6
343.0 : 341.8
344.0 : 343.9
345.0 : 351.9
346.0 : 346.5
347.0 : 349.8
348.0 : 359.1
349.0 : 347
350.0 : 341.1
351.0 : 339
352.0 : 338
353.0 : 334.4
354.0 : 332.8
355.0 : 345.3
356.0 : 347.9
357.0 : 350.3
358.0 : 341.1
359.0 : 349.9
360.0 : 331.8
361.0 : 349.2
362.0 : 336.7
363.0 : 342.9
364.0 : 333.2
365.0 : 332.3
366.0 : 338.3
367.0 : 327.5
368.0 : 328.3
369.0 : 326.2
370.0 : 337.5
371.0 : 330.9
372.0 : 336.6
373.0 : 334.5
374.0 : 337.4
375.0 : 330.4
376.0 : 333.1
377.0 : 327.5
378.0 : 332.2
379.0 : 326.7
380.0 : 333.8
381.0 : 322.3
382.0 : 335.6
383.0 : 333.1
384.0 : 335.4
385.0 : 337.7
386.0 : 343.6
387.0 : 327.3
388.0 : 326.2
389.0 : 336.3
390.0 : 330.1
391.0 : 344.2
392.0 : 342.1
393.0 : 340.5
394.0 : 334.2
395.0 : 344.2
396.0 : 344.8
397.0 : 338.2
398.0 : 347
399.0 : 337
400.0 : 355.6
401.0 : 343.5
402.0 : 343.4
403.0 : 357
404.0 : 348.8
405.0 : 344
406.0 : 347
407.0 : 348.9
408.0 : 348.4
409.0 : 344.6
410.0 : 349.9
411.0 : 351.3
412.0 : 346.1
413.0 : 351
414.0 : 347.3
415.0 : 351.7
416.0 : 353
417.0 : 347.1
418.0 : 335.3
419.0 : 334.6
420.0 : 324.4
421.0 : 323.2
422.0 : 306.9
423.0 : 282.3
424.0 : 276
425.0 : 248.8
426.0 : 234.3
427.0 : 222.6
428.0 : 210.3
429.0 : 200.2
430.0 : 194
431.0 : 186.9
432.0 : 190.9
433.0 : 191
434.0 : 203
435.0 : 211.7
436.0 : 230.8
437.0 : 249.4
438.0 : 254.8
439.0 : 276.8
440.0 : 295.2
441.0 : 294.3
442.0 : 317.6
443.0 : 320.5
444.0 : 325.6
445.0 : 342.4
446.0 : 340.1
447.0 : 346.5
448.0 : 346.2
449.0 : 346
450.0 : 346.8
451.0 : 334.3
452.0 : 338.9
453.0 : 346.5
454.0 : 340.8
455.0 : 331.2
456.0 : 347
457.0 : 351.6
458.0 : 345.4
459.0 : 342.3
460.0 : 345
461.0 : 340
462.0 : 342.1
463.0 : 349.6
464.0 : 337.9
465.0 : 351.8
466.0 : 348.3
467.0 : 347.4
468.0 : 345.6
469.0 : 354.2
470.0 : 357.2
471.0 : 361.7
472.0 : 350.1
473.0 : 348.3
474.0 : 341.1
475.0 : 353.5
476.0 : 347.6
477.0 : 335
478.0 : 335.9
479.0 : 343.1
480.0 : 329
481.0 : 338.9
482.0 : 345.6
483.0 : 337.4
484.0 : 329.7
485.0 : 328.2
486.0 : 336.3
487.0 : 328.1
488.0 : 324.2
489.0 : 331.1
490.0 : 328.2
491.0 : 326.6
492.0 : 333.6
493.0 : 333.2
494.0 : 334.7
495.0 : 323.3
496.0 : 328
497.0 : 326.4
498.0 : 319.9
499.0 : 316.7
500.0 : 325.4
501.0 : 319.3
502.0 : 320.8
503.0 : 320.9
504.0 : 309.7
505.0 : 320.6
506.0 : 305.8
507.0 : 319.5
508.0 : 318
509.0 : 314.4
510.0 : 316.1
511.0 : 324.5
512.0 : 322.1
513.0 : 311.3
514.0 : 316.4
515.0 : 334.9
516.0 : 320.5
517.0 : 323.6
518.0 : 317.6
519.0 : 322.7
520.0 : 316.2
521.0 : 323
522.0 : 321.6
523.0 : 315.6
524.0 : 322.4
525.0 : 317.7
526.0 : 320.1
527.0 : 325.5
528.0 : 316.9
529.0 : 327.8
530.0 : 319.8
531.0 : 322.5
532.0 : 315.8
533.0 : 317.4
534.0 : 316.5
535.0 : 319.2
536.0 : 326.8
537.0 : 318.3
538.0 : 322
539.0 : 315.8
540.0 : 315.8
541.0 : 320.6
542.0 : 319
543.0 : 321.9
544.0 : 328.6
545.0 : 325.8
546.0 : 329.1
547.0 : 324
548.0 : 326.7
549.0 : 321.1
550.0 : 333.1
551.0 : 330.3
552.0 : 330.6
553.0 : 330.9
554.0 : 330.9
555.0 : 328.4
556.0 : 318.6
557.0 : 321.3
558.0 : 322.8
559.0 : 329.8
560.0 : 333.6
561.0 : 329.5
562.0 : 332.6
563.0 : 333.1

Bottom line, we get 8305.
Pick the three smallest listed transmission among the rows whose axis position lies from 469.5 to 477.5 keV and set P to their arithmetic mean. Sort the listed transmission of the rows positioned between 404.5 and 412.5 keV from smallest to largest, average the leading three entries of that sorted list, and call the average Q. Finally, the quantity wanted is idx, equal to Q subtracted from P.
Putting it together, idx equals -4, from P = 341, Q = 345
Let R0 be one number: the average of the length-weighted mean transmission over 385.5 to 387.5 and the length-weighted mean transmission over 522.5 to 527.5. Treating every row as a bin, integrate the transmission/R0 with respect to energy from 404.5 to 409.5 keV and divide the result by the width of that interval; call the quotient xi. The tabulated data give 1.06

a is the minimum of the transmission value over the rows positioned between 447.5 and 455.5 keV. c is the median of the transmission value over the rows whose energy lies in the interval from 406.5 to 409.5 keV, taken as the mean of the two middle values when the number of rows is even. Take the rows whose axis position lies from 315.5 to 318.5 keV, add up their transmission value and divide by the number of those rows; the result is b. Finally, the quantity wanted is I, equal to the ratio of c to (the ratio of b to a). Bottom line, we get 326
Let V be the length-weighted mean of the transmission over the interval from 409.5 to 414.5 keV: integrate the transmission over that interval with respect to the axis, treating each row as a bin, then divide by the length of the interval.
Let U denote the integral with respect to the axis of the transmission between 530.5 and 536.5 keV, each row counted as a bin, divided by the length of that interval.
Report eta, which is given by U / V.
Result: 0.916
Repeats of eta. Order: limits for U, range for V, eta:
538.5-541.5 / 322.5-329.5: 0.927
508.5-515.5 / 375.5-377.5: 0.969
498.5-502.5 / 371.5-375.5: 0.958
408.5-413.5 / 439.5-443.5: 1.136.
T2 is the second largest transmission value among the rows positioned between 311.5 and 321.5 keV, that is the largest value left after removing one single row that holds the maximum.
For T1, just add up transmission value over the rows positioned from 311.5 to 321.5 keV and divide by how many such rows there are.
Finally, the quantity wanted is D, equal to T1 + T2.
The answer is 705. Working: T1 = 350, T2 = 354.7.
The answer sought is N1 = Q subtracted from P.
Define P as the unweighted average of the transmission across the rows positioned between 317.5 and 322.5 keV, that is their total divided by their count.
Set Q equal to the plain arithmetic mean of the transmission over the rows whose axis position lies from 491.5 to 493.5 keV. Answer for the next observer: 14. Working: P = 347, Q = 333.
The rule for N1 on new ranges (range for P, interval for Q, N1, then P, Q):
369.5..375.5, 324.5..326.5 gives -9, 335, 344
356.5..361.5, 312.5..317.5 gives -9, 344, 354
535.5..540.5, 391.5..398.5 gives -22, 320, 342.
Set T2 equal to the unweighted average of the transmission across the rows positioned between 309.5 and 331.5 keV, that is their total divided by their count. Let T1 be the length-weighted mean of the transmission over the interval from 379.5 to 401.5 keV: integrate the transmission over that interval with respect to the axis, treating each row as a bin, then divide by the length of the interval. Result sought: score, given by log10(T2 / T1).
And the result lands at 0.012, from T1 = 338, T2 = 347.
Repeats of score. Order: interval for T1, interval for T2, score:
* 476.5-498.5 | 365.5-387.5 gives 0.001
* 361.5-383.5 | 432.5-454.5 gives -0.045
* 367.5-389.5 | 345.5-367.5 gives 0.012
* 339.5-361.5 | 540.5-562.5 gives -0.022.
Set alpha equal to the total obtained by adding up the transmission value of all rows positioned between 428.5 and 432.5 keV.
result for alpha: 772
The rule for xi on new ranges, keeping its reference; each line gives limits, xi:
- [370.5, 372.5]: 1.02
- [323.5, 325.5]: 1.05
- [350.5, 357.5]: 1.04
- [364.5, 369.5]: 1.01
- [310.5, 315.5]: 1.08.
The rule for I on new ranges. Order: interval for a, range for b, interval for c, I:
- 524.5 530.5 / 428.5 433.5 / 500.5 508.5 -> 526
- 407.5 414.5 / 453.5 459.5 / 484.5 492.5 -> 330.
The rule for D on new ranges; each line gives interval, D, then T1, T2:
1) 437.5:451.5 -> 667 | 321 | 346.5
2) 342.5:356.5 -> 696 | 344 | 351.9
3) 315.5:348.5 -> 702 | 346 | 356.3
